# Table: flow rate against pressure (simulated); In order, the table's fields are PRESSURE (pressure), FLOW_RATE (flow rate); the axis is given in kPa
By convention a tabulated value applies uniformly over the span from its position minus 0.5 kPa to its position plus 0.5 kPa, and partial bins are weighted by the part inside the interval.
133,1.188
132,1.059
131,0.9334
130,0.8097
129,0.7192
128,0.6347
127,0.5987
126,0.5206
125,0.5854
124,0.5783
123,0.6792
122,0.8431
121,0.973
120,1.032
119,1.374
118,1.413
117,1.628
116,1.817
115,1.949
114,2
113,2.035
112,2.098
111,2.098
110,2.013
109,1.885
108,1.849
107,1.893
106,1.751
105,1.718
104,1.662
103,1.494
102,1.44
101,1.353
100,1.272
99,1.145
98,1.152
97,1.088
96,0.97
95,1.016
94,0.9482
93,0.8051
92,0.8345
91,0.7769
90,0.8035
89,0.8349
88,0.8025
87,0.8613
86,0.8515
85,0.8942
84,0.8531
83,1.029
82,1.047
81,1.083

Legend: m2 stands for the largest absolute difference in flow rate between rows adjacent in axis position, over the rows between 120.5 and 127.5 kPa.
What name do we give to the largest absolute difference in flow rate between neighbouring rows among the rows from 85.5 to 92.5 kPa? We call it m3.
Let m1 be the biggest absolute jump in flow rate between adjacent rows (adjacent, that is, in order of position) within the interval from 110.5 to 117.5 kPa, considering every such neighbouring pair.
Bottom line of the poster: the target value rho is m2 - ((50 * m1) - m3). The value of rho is -9.2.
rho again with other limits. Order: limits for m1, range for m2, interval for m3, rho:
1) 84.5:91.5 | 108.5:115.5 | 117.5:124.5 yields -2.5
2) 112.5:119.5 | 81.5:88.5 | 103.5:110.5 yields -10.4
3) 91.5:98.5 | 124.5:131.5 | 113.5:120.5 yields -6.7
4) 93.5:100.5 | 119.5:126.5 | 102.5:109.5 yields -6.0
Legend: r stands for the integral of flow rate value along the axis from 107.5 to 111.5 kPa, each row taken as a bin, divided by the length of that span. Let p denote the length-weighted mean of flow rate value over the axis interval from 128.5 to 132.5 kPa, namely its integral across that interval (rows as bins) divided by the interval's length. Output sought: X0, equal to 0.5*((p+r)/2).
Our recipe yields 0.71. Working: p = 0.88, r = 1.96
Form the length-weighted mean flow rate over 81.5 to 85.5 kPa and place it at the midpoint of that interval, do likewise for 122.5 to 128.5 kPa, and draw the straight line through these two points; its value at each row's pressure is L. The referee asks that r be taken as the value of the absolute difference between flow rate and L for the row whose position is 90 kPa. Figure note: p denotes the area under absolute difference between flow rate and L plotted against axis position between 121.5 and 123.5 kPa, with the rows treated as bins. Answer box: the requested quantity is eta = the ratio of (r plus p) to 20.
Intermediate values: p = 0.27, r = 0.1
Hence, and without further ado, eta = 0.02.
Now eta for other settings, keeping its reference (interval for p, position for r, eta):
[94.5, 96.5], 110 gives 0.08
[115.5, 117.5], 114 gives 0.17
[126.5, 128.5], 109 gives 0.06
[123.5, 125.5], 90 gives 0.01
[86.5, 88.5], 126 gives 0.01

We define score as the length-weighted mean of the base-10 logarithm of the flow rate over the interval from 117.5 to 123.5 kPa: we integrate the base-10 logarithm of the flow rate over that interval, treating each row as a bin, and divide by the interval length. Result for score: 0.0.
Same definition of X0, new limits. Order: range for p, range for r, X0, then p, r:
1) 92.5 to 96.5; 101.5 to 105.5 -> 0.63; 0.93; 1.58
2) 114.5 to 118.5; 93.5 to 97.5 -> 0.68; 1.70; 1.01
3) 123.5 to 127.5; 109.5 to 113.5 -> 0.66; 0.57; 2.06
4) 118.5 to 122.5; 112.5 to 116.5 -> 0.75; 1.06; 1.95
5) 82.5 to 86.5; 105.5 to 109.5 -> 0.69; 0.91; 1.84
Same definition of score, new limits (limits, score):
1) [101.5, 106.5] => 0.2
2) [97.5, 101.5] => 0.1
